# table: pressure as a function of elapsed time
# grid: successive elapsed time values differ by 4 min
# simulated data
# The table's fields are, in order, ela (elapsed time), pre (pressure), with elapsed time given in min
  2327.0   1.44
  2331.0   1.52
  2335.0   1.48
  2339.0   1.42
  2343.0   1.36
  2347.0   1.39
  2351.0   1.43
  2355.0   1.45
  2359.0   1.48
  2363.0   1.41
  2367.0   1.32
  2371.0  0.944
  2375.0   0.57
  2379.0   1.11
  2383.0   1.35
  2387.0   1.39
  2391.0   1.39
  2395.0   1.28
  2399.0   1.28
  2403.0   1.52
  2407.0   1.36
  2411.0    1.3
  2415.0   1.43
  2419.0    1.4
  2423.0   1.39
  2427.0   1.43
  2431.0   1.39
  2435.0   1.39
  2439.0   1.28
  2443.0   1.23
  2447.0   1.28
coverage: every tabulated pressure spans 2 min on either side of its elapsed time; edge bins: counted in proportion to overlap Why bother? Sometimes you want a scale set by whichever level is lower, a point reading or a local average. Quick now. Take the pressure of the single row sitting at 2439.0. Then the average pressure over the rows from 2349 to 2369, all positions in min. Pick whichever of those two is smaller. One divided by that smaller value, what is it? 0.781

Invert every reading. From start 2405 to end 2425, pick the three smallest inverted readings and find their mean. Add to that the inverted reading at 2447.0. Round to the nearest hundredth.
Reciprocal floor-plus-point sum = 1.49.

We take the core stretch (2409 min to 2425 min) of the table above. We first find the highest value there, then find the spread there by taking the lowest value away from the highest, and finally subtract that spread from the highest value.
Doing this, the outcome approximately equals 1.30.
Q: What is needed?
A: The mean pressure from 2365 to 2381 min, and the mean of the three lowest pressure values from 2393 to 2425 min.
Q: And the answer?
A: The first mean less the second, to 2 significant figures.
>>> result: -0.30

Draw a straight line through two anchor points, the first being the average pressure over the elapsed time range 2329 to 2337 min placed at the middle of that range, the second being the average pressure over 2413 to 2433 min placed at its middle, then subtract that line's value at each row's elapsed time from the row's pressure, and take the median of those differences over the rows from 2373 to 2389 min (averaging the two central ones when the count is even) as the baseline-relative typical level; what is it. -0.22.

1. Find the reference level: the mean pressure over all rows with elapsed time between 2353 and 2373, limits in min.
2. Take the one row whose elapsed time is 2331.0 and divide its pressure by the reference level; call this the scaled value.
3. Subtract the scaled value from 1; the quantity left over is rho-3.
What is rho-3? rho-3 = -0.15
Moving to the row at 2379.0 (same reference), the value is 0.16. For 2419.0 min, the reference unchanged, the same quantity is -0.06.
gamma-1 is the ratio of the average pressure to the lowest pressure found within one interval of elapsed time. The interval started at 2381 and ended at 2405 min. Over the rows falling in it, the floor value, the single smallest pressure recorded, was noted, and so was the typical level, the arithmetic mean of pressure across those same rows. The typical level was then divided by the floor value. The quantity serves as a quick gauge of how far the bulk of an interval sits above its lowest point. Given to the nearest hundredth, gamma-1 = 1.07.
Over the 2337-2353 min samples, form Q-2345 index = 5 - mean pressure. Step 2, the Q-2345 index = 3.60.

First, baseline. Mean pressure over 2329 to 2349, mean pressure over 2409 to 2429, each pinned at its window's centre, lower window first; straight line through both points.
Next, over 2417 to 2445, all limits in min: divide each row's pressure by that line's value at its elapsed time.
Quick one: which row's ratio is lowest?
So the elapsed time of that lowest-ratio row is 2443.0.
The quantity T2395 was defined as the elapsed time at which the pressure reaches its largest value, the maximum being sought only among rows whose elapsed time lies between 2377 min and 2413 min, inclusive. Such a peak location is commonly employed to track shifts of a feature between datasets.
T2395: 2403.0 min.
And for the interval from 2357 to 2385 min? 2359.0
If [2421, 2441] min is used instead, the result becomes 2427.0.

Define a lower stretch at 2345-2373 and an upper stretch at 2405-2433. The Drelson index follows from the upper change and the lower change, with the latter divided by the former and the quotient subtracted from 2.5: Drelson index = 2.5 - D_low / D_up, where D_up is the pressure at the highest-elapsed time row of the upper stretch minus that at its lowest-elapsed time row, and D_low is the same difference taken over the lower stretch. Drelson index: 17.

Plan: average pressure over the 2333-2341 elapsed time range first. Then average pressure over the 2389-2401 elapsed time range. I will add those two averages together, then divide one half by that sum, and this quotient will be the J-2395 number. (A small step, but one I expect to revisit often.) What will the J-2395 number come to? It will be 0.181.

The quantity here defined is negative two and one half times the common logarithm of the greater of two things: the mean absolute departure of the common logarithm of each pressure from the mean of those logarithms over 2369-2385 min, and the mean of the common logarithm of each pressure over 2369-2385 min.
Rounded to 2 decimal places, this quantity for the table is 2.38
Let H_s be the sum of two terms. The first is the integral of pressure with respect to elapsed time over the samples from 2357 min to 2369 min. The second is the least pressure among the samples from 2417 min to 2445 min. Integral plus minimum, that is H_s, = 18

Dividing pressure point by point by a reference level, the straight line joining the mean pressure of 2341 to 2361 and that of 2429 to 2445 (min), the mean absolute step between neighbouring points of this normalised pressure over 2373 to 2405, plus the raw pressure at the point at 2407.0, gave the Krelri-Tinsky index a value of 1.48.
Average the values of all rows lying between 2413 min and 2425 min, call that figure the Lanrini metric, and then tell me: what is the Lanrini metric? 1.407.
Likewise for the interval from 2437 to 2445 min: 1.255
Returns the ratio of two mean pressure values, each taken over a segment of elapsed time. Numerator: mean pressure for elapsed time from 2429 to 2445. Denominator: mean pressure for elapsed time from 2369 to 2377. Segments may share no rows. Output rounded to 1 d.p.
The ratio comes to 1.7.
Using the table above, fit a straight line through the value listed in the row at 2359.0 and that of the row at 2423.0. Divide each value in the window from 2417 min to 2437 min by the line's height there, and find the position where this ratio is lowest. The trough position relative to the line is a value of 2423.0 min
